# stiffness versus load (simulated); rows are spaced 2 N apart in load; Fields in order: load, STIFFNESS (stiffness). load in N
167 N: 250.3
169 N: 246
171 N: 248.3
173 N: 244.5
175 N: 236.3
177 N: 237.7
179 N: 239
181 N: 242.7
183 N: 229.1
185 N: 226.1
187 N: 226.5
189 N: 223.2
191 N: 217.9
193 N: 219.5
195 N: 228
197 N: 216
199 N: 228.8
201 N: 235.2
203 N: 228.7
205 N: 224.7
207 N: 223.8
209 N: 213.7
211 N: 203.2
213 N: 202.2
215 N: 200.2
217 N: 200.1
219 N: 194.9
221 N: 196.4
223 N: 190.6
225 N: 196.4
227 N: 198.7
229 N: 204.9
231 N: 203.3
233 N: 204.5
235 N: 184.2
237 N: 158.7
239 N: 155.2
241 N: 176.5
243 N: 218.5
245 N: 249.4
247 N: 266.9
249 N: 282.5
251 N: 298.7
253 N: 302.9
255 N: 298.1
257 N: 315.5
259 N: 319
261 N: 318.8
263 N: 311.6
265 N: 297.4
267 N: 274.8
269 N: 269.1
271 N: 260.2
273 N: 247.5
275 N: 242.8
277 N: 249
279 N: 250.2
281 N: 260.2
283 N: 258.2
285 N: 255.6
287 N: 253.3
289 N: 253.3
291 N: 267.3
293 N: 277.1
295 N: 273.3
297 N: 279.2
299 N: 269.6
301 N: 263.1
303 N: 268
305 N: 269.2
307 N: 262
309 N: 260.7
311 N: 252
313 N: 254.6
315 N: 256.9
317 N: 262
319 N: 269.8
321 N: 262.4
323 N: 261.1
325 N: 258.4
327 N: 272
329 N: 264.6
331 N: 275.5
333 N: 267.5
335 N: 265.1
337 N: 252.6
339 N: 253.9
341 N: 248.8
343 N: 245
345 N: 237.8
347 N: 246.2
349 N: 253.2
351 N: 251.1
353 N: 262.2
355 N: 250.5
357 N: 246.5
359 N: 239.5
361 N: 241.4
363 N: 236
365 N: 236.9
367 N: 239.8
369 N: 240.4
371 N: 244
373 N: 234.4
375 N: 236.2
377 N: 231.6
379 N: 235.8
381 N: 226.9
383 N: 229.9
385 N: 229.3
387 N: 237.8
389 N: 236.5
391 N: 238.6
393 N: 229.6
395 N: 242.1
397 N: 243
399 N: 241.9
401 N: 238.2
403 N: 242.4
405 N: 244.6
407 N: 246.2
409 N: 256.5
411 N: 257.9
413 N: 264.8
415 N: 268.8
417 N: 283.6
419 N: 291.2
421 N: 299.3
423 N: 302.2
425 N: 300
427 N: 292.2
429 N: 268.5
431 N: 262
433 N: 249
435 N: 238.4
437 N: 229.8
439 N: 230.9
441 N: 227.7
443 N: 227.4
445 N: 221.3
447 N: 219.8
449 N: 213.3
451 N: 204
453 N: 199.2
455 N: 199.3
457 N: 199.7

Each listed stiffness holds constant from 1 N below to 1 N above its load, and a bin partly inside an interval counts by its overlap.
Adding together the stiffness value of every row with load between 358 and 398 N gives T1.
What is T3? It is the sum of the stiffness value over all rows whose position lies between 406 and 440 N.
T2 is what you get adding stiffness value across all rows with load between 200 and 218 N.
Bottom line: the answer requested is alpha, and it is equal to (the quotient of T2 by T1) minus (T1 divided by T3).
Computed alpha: -0.6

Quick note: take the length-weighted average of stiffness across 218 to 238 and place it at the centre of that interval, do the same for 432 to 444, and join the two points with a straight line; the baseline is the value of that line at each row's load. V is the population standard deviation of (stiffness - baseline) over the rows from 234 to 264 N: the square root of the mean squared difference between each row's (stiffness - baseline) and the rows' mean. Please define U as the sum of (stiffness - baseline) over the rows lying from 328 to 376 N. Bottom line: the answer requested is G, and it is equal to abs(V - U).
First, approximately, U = 755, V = 58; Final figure 697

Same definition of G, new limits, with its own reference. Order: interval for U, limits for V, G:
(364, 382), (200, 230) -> 119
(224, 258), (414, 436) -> 565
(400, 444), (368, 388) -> 639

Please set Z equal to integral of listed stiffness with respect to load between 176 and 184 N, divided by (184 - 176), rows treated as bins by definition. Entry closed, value 237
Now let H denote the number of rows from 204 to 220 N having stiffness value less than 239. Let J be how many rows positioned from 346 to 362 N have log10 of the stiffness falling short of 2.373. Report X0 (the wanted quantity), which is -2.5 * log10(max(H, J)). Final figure -2.3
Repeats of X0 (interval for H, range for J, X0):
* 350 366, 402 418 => -0.8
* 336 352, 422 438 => 0.0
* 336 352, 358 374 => -0.8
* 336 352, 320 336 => 0.0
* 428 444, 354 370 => -1.7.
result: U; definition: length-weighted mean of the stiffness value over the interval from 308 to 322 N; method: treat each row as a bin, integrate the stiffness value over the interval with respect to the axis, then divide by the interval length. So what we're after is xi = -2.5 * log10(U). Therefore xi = -6.04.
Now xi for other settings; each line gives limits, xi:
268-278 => -6.01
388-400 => -5.94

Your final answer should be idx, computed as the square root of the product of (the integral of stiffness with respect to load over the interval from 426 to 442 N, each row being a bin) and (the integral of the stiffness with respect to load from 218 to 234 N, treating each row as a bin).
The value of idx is 3565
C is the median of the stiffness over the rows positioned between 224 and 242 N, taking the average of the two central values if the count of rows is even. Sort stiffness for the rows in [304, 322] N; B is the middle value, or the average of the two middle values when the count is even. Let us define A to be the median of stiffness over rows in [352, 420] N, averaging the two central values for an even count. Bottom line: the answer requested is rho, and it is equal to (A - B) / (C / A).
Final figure -26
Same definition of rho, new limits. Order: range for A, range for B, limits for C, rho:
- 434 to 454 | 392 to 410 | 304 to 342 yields -15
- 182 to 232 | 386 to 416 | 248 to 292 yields -21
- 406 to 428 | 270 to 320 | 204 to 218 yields 33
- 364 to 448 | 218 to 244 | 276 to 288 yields 41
